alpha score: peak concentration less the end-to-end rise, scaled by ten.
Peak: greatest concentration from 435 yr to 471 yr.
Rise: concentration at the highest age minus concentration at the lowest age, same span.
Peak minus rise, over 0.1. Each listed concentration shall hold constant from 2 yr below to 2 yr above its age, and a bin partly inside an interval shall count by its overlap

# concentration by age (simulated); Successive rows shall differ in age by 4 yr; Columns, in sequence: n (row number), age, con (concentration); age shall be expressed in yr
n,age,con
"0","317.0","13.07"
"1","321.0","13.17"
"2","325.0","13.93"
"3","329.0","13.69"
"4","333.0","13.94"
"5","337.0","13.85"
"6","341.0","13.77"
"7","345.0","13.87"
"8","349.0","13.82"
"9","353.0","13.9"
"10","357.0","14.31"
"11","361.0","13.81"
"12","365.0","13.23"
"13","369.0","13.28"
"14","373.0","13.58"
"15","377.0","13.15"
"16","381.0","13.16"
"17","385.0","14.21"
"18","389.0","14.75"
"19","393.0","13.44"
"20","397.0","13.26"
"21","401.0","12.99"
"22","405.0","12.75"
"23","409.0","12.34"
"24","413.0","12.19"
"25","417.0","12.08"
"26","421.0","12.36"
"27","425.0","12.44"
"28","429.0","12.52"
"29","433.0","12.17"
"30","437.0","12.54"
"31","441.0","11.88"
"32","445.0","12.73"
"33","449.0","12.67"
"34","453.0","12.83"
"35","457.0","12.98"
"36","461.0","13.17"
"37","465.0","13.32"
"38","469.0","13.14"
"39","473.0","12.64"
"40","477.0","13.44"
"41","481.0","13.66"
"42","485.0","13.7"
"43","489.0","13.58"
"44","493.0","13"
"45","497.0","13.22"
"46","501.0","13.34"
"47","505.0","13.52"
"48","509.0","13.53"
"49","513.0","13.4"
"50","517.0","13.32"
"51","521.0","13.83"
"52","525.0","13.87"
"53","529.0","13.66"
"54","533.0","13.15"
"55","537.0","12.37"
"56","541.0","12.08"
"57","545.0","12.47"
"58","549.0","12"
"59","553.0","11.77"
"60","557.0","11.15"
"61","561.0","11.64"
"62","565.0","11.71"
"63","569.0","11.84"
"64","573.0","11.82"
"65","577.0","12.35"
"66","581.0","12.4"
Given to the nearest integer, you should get 127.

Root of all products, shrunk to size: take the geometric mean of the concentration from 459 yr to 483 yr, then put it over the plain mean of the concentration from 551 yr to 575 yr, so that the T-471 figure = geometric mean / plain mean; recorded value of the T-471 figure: 1.13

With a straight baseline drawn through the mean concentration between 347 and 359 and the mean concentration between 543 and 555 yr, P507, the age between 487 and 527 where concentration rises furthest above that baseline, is 525.0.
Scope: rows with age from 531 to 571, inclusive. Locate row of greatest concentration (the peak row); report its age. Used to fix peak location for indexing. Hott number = 533.0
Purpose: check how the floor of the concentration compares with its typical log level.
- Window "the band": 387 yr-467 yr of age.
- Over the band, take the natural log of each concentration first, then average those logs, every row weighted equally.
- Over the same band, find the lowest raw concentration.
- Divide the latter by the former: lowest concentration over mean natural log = 4.7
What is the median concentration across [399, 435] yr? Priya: 12.4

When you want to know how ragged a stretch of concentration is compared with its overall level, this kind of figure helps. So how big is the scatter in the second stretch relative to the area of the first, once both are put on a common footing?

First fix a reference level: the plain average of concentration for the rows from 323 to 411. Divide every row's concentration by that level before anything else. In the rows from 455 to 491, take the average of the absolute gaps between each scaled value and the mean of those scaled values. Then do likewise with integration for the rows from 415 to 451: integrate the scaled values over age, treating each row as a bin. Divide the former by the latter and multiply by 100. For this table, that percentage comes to 0.062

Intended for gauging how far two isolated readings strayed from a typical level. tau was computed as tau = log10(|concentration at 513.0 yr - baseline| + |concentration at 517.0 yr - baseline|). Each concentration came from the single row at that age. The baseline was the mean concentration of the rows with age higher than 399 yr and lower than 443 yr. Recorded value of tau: 0.3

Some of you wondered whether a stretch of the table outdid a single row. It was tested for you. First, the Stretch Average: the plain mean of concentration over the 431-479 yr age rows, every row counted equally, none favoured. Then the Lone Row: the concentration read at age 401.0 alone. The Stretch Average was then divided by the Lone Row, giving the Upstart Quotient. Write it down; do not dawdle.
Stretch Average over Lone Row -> 0.98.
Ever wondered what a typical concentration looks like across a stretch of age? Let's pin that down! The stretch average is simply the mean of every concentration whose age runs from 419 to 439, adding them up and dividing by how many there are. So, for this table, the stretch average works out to 12.4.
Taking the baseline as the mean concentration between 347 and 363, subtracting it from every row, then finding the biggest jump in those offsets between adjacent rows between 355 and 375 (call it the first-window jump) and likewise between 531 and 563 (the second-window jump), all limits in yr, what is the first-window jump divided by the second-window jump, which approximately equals 0.7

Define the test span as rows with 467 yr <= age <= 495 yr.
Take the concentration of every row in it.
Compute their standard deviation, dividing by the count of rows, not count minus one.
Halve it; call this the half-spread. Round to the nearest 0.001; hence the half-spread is 0.183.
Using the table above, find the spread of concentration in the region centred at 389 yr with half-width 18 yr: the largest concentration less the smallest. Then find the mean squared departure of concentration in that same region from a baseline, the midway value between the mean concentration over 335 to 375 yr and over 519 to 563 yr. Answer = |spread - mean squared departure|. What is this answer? 1.5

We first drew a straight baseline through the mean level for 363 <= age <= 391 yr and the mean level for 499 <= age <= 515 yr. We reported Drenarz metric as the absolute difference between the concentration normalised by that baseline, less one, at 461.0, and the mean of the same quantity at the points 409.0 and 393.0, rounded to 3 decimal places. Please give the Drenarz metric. 0.026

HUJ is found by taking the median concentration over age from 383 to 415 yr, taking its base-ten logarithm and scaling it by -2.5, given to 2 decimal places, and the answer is -2.80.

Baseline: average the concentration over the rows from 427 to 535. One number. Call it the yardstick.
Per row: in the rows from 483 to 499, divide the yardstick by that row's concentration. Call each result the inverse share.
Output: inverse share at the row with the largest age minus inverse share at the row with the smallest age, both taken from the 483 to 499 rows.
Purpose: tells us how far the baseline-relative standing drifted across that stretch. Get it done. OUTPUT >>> 0.03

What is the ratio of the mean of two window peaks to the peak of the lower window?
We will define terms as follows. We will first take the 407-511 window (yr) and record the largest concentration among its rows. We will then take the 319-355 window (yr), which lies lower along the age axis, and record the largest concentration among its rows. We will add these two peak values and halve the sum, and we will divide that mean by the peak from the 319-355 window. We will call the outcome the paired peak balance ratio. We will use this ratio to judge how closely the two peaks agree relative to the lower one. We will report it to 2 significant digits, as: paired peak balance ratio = 0.99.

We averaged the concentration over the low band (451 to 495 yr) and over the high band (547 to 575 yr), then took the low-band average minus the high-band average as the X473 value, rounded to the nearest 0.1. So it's 1.5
